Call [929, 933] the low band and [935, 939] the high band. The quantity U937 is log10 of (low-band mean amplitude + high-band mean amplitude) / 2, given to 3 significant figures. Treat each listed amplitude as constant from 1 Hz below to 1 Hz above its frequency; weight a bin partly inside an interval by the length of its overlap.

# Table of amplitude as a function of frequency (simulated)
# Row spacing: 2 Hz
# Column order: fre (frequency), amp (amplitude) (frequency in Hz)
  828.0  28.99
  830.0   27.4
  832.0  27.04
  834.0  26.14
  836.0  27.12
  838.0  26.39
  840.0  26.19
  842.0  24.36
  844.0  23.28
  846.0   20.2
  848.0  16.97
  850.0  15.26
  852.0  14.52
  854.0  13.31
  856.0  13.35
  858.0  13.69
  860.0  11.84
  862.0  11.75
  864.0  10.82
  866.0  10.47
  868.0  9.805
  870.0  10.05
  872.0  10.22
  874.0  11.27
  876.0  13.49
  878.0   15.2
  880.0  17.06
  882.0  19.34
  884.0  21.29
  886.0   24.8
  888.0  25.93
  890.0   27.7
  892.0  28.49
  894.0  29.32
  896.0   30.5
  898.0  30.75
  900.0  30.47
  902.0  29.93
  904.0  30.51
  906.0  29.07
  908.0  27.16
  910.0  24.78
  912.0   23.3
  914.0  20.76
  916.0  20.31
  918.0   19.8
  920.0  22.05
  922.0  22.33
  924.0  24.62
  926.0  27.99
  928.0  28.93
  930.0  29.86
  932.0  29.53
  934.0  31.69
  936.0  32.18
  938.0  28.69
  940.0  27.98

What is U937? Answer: 1.48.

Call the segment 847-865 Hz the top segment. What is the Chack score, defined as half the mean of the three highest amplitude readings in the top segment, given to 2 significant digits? 7.8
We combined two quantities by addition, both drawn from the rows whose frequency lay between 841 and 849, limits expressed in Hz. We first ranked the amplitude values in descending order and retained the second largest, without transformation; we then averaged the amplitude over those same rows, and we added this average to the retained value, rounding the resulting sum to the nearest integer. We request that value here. 44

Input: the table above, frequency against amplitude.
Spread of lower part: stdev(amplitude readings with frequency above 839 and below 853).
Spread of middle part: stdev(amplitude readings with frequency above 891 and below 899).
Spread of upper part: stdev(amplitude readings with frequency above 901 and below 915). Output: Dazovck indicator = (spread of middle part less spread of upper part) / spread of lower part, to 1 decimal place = -0.6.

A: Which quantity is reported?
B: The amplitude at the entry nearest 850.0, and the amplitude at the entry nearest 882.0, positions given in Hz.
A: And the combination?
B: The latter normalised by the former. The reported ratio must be 1.3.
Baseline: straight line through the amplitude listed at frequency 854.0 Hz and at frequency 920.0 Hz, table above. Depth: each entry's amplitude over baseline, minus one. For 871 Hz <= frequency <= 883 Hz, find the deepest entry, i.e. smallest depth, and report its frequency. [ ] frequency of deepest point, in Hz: 872.0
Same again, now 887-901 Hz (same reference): 888.0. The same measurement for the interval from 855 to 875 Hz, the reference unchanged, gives 868.0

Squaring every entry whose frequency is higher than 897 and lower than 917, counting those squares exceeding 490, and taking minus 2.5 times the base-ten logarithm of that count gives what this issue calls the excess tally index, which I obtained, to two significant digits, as -2.3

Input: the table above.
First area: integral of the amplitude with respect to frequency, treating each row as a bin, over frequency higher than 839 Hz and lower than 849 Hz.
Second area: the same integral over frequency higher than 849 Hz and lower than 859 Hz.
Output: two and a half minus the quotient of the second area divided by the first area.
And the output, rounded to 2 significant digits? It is 1.9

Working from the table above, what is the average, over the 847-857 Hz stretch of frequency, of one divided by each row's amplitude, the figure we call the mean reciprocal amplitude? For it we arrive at 0.069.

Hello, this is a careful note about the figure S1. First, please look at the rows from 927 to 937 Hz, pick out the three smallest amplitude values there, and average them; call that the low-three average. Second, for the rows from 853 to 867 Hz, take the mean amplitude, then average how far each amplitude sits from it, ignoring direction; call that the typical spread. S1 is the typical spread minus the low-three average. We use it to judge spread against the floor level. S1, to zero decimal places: -28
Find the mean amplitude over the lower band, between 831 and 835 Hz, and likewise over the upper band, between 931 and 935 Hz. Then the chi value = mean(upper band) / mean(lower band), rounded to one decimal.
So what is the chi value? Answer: 1.2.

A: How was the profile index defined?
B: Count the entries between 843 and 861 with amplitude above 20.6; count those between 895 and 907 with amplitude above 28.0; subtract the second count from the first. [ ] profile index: -5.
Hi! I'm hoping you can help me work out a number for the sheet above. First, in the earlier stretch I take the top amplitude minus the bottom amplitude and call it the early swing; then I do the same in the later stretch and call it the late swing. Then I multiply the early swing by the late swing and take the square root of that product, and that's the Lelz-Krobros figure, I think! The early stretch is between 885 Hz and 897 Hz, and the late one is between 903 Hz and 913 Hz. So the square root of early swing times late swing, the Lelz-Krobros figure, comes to 6.4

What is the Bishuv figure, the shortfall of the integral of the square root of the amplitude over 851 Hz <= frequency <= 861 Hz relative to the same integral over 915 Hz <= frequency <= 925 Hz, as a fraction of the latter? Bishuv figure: 0.22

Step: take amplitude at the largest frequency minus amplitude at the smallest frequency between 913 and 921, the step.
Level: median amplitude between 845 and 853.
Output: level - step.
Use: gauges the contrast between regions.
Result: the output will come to 14.8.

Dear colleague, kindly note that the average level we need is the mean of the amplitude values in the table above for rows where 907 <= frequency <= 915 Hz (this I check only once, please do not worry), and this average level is 24.0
